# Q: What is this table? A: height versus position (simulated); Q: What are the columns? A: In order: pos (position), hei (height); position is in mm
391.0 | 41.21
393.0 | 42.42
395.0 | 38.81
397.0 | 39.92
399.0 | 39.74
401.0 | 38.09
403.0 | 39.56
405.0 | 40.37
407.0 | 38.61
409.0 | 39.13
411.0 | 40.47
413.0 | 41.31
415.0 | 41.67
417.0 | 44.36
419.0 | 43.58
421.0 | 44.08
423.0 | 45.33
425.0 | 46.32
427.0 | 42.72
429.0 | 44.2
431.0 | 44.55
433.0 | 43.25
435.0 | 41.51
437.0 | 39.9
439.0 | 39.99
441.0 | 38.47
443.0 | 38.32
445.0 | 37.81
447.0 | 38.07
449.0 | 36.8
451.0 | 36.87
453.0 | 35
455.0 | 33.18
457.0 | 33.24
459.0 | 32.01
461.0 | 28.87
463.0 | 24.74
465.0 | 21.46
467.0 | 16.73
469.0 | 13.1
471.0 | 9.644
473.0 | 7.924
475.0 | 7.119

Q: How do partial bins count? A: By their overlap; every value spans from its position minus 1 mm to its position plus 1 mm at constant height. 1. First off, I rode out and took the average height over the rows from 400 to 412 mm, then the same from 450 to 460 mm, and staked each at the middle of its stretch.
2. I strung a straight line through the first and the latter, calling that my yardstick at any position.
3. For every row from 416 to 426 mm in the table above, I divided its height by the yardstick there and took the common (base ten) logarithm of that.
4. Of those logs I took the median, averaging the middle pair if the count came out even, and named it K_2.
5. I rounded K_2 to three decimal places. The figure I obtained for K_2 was 0.067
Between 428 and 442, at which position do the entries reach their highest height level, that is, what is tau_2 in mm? 431.0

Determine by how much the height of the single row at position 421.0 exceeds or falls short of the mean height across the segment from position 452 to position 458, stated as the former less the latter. 10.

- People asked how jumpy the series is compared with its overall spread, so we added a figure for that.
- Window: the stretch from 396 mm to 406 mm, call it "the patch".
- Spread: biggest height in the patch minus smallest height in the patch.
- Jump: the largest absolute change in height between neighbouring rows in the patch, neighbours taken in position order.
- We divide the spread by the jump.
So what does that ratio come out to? 1.4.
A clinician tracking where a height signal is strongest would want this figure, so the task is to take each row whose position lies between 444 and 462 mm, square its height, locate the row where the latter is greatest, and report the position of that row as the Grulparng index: 447.0 mm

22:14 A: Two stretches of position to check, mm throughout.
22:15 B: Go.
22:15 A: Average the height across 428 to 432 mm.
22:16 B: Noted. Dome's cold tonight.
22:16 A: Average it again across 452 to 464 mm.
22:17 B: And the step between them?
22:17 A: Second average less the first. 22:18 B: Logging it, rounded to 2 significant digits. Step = -13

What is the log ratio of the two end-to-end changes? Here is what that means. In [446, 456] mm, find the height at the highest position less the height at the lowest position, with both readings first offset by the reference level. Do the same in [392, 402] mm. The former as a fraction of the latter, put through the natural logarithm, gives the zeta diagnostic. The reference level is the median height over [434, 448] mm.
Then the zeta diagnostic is 0.12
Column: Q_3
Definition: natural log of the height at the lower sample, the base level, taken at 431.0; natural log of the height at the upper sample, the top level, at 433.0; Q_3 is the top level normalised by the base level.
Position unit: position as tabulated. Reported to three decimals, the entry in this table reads 0.992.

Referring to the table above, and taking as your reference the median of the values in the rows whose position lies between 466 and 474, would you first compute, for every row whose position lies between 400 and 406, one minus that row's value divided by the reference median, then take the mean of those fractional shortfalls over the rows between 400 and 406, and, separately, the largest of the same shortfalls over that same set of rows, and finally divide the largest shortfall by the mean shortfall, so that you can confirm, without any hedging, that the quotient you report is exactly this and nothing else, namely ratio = 0.955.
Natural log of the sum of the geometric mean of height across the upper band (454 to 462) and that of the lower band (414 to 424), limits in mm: 4.32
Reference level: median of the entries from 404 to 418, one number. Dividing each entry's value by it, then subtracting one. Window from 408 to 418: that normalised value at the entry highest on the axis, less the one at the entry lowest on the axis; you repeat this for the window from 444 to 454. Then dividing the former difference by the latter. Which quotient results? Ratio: -1.9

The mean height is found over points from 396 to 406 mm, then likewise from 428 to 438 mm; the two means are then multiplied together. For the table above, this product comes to 1687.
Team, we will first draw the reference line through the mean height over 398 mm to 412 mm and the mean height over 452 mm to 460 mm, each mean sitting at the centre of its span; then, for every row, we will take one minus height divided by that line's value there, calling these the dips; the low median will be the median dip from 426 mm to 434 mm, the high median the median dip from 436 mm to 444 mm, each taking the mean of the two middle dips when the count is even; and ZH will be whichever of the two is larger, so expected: -0.109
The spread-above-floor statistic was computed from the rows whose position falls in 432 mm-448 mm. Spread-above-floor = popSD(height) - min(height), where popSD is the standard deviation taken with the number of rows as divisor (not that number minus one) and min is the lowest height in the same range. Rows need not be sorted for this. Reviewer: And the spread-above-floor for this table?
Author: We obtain -36.0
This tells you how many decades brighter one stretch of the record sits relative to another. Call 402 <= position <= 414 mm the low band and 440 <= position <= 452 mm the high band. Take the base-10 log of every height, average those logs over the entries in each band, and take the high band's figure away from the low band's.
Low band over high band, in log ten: 0.02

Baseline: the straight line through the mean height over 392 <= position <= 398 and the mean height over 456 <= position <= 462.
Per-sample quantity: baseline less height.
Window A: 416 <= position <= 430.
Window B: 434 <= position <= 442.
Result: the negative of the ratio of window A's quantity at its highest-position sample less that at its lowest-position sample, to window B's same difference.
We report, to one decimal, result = 0.7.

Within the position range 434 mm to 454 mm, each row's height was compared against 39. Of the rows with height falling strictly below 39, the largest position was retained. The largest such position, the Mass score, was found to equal 453.0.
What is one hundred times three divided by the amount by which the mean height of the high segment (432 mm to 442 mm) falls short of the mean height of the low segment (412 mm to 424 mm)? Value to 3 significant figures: 109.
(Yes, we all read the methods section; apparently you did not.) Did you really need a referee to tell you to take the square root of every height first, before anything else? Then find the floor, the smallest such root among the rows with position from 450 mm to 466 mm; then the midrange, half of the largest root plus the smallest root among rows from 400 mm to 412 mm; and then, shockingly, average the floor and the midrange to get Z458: 5.4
